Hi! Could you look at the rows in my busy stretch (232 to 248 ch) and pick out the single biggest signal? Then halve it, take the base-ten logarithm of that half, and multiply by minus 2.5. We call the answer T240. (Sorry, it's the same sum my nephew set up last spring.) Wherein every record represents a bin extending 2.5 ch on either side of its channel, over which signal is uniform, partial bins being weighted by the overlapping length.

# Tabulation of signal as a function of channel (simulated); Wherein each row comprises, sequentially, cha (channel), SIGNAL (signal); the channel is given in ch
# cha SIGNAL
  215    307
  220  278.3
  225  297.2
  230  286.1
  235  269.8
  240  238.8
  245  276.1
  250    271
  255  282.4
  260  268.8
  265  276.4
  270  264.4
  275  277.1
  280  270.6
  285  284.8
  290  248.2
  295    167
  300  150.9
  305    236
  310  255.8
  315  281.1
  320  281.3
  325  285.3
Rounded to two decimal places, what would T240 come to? -5.35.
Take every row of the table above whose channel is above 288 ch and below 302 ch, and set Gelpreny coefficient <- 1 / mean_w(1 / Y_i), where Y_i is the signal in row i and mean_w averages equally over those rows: 180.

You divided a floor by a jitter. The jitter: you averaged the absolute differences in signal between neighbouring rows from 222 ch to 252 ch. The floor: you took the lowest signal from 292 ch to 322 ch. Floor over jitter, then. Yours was 7.5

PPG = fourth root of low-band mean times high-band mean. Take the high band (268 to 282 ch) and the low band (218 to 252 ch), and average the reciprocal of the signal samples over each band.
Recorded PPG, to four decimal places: 0.0607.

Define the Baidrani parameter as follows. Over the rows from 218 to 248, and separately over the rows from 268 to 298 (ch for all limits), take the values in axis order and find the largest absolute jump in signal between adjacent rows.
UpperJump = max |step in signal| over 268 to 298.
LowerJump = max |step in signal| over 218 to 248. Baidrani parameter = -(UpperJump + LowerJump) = -118.5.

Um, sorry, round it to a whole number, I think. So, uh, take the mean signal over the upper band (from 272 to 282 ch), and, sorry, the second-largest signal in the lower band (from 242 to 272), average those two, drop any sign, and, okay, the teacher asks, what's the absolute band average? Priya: 275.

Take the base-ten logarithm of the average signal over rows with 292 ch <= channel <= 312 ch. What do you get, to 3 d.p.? 2.306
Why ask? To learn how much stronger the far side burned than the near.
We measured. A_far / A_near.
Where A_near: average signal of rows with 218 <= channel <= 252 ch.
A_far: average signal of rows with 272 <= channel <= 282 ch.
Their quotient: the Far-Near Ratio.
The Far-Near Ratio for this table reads 1.00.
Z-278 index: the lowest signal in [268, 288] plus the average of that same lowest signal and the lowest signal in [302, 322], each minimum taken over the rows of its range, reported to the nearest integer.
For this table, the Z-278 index 515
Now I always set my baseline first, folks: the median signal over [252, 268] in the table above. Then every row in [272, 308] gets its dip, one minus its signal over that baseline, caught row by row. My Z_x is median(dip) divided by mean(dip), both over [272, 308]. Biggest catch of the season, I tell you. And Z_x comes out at 0.7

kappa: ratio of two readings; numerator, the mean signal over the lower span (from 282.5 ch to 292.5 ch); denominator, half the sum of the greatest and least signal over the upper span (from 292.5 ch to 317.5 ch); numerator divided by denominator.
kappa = 1.23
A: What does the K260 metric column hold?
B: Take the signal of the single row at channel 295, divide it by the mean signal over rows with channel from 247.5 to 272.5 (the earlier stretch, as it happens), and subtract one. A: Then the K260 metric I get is -0.39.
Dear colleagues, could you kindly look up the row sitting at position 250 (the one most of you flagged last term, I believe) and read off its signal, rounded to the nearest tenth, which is 271.0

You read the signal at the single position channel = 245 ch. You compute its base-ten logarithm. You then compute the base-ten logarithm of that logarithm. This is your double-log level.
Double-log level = 0.388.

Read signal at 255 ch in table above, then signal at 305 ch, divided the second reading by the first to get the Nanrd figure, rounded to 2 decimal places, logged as 0.84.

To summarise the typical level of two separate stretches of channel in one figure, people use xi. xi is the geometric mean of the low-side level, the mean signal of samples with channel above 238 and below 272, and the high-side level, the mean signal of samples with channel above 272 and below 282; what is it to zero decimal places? 271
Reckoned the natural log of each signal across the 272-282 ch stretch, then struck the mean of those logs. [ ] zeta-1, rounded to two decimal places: 5.61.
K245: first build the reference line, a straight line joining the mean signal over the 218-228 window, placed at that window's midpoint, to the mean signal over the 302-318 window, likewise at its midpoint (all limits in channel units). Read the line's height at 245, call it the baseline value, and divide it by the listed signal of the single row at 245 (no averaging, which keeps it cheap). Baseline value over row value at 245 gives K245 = 1.01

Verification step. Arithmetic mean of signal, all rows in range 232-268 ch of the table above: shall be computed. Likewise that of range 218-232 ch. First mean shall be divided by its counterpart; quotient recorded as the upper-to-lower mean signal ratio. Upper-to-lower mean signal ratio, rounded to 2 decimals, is 0.94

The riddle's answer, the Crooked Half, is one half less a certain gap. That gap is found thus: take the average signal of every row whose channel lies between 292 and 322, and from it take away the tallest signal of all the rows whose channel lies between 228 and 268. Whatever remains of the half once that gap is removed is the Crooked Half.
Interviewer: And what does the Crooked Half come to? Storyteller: 58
